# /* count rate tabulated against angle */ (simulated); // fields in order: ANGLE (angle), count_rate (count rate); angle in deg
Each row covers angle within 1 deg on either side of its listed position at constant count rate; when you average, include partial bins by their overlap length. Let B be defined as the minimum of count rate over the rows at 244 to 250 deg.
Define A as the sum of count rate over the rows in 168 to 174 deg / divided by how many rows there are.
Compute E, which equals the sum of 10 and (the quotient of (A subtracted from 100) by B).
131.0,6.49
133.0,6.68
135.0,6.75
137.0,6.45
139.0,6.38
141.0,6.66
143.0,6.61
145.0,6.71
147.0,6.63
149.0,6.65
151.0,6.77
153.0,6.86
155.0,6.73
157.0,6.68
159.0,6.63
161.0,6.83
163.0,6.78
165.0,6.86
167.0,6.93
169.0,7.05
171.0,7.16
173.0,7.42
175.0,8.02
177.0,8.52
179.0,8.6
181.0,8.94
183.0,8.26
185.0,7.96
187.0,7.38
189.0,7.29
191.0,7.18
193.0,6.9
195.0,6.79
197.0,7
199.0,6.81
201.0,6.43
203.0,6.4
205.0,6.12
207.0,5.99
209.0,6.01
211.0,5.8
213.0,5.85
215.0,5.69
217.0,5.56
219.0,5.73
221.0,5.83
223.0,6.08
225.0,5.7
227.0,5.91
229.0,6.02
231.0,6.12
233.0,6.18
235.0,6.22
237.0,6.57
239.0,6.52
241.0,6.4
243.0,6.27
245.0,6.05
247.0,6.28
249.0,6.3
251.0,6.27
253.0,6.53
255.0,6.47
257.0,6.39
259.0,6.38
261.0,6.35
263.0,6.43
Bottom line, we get 25.3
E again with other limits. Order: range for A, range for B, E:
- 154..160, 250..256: 24.9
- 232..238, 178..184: 21.3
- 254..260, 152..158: 24.0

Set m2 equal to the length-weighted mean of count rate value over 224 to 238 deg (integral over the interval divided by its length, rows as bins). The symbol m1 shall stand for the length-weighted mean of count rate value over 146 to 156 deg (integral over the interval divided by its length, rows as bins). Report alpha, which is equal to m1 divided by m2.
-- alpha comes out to 1.10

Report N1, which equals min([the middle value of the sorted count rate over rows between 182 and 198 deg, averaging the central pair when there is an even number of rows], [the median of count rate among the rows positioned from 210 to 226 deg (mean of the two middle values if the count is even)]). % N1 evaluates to 5.8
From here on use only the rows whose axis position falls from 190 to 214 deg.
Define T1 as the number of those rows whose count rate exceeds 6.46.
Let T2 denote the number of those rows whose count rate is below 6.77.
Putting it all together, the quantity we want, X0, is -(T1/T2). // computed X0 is -0.7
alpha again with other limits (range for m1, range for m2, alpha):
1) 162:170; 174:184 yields 0.82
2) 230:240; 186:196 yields 0.89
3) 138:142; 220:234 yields 1.09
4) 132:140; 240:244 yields 1.04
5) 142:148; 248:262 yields 1.04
